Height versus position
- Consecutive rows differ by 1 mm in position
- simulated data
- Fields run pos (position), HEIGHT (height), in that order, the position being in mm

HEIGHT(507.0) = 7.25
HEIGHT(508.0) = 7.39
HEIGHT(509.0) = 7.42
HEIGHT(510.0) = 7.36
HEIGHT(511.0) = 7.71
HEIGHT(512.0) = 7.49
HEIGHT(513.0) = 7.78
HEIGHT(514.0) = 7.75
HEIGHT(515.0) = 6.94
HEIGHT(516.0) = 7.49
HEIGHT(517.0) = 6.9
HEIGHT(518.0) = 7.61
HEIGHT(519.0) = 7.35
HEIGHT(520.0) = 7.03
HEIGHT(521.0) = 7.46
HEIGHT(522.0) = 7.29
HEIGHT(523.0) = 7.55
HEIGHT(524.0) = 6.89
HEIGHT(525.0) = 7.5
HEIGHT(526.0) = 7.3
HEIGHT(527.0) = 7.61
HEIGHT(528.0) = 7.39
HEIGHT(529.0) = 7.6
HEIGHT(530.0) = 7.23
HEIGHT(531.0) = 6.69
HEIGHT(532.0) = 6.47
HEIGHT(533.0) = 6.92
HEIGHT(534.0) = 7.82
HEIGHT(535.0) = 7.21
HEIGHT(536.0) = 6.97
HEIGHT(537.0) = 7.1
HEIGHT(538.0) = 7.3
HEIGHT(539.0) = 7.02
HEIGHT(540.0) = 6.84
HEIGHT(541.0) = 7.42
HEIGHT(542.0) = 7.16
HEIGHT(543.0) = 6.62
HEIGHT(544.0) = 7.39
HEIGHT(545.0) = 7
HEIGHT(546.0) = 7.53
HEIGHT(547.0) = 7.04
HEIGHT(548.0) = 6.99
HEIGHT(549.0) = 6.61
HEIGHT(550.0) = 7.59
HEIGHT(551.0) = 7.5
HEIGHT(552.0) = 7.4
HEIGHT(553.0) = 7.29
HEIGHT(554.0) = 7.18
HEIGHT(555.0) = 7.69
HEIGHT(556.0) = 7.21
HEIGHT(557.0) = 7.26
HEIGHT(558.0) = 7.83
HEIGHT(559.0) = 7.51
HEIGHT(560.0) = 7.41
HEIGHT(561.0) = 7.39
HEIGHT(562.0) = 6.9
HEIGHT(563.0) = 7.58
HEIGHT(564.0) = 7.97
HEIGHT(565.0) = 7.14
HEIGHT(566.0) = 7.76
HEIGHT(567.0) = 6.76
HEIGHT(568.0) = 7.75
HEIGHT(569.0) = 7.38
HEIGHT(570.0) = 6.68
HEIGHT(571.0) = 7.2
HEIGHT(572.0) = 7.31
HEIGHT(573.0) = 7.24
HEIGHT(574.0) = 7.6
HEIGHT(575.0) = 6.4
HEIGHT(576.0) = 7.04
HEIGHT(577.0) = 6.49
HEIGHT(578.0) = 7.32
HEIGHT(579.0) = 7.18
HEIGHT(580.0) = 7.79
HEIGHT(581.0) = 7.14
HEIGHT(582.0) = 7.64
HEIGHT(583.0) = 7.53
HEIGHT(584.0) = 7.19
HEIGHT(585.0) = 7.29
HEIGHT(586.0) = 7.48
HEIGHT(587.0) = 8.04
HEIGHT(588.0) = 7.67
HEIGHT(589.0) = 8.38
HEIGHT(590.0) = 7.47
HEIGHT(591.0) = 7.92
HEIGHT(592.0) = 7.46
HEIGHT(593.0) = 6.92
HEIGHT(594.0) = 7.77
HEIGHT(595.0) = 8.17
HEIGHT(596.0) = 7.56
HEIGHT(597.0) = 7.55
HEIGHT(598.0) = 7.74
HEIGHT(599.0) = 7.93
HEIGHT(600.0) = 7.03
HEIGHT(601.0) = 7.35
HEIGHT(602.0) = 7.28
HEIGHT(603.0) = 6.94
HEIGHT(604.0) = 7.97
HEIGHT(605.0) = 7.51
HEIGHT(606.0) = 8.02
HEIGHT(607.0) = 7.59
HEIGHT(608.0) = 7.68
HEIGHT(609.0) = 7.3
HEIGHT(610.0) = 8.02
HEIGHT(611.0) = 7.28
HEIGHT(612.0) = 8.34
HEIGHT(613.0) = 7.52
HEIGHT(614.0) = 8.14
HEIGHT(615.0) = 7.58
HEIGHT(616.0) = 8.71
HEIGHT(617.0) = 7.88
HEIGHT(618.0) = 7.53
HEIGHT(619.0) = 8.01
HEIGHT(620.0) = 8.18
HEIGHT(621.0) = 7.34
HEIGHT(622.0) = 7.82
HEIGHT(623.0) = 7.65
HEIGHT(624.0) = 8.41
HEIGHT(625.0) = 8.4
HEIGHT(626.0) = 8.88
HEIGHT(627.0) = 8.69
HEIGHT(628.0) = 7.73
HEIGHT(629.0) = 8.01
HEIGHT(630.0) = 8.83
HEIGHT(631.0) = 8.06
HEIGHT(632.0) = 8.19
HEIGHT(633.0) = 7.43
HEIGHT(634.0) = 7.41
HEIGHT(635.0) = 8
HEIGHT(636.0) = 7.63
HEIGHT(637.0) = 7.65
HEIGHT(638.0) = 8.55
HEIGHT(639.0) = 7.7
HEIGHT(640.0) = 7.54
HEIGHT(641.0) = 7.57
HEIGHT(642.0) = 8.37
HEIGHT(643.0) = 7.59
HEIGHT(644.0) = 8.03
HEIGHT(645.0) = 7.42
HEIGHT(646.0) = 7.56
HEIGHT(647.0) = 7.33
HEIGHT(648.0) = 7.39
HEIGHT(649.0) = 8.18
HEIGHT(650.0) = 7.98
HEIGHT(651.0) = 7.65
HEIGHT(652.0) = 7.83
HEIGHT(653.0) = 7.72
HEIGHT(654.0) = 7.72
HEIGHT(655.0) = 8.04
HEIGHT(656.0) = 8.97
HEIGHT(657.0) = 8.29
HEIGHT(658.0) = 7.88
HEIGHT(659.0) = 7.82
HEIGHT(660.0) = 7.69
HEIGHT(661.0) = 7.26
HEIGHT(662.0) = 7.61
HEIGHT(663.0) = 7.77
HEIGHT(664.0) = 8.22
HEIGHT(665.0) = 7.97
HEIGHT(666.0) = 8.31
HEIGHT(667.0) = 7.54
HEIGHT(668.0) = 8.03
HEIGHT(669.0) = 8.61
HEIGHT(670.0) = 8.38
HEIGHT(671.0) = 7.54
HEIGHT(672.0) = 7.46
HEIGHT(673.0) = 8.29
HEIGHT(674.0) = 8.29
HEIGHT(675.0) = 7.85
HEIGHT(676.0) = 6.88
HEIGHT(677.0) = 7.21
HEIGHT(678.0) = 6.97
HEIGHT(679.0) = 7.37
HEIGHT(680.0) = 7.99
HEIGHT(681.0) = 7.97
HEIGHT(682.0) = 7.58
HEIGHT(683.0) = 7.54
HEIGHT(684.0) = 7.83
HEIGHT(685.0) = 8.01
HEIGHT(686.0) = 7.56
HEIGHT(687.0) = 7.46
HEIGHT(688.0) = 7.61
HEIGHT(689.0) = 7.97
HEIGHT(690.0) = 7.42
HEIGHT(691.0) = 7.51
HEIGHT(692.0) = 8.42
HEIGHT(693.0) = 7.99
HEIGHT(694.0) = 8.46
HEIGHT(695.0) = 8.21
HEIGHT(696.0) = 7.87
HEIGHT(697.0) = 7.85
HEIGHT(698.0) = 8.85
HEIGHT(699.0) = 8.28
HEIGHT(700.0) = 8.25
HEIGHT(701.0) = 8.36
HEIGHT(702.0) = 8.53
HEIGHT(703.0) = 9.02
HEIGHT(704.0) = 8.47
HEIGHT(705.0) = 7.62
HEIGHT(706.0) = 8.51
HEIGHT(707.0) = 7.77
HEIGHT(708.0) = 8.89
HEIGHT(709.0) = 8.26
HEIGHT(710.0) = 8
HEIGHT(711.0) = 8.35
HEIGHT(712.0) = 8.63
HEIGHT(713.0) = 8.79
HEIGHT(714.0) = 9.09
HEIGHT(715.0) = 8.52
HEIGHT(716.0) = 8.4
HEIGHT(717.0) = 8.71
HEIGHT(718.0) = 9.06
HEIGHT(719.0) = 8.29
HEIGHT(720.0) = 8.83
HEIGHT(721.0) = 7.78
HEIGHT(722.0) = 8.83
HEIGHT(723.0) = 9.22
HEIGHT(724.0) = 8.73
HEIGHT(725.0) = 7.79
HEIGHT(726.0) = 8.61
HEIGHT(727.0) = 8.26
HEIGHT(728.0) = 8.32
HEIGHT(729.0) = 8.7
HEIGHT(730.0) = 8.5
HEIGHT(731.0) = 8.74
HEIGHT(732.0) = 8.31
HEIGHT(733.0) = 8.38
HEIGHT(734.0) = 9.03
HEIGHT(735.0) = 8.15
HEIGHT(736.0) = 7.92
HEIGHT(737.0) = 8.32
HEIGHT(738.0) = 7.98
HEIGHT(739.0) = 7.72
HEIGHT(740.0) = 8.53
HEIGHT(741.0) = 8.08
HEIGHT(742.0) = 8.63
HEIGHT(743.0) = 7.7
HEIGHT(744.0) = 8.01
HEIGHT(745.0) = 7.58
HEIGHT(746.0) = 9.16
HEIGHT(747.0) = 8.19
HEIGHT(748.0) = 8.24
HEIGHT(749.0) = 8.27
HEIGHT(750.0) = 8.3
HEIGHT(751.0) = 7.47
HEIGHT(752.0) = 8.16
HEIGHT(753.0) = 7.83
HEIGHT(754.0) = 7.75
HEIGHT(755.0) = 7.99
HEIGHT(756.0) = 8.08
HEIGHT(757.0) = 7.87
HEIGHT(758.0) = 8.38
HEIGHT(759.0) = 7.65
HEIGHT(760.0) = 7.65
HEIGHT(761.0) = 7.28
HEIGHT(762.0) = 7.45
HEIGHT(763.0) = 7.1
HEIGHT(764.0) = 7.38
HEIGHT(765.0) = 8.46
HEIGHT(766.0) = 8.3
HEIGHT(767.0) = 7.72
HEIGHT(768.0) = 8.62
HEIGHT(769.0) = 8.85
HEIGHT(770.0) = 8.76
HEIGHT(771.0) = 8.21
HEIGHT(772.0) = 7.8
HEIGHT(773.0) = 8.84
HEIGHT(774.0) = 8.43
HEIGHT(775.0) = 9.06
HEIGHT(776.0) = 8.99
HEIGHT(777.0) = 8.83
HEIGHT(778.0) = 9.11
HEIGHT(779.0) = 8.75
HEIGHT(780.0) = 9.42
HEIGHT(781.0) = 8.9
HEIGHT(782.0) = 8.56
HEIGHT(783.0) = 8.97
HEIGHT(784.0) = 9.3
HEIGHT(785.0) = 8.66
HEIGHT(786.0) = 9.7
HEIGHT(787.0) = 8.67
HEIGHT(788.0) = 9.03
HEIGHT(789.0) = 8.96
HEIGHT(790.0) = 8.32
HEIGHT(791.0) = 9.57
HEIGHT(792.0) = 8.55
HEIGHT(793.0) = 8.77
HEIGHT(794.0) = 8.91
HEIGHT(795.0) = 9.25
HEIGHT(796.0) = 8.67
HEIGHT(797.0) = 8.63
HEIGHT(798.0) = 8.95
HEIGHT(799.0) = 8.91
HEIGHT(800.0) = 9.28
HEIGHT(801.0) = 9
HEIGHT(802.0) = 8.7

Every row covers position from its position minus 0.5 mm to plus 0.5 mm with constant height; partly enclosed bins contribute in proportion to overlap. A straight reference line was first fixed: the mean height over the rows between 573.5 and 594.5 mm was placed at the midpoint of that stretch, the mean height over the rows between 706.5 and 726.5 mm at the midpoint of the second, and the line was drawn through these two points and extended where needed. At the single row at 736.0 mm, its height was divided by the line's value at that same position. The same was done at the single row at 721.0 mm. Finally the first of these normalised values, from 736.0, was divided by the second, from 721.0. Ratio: 1.00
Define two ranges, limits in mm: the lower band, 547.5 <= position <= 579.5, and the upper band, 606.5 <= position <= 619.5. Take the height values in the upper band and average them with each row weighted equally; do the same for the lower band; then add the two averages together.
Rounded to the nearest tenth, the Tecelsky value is 15.1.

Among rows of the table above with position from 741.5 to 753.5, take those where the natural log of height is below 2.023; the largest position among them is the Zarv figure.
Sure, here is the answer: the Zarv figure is 751.0 mm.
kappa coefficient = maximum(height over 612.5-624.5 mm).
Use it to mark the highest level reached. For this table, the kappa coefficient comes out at 8.71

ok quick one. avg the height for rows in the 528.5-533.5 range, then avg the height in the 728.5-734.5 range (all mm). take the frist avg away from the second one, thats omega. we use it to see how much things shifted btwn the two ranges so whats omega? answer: 1.6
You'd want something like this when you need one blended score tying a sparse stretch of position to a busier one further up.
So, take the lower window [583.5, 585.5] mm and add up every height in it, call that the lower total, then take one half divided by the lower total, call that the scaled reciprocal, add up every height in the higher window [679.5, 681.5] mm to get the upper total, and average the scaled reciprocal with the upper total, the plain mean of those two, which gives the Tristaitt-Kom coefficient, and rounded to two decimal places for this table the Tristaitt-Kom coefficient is 8.00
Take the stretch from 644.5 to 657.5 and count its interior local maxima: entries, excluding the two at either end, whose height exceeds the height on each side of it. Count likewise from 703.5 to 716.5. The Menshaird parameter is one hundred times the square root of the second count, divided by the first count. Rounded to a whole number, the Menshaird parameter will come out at 43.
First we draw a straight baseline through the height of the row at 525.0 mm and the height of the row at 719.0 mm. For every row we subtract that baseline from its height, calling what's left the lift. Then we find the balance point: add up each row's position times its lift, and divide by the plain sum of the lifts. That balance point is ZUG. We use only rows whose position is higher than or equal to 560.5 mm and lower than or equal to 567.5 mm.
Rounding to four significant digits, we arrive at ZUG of 564.3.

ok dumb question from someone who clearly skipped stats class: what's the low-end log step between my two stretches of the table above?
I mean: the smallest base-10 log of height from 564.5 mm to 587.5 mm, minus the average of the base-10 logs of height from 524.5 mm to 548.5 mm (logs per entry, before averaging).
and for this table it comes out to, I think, -0.049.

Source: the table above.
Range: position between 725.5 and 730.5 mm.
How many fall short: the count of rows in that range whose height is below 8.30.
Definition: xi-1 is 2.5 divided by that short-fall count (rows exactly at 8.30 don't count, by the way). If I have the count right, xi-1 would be 2.50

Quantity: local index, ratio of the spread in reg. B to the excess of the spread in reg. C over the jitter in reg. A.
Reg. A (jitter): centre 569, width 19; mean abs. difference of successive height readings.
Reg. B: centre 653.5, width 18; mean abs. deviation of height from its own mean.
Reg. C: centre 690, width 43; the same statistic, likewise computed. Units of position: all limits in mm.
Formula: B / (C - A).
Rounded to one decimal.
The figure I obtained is -1.7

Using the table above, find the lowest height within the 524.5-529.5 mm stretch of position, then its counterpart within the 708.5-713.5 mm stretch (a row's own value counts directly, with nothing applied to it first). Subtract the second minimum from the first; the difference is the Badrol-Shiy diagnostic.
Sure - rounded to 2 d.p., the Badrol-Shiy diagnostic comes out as -0.70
